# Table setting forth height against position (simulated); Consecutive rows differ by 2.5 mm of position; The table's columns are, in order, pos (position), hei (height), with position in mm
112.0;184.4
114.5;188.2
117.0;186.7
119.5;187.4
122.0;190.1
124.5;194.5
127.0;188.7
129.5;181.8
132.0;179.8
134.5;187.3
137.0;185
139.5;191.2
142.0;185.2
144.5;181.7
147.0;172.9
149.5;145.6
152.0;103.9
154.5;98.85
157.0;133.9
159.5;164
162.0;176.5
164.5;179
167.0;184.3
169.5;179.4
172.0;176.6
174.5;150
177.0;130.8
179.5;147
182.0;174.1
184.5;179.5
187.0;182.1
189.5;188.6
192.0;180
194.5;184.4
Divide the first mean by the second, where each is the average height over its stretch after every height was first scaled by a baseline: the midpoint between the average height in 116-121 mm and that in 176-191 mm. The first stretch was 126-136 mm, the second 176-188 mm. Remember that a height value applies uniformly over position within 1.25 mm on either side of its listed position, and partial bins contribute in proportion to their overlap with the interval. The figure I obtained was 1.13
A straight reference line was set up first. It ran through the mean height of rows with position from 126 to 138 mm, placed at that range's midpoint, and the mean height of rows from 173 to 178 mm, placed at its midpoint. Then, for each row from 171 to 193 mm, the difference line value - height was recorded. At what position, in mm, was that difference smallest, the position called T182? 189.5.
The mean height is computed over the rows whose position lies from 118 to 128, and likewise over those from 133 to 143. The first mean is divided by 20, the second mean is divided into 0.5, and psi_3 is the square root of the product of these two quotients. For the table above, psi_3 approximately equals 0.159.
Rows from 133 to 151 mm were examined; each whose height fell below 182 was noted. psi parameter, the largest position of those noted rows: 149.5 mm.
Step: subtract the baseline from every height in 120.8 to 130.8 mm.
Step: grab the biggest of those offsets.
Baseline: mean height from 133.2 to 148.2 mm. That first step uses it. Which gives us 11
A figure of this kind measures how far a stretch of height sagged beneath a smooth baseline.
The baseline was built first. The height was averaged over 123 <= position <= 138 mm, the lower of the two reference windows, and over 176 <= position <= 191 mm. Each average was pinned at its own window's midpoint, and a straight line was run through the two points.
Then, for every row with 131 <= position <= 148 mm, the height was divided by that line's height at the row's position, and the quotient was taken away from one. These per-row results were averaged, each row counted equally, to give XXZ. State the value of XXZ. 0.00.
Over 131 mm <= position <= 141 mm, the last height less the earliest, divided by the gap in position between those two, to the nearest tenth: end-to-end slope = 1.5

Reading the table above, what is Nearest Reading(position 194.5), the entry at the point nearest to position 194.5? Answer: 184.4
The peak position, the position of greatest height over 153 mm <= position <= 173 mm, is 167.0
